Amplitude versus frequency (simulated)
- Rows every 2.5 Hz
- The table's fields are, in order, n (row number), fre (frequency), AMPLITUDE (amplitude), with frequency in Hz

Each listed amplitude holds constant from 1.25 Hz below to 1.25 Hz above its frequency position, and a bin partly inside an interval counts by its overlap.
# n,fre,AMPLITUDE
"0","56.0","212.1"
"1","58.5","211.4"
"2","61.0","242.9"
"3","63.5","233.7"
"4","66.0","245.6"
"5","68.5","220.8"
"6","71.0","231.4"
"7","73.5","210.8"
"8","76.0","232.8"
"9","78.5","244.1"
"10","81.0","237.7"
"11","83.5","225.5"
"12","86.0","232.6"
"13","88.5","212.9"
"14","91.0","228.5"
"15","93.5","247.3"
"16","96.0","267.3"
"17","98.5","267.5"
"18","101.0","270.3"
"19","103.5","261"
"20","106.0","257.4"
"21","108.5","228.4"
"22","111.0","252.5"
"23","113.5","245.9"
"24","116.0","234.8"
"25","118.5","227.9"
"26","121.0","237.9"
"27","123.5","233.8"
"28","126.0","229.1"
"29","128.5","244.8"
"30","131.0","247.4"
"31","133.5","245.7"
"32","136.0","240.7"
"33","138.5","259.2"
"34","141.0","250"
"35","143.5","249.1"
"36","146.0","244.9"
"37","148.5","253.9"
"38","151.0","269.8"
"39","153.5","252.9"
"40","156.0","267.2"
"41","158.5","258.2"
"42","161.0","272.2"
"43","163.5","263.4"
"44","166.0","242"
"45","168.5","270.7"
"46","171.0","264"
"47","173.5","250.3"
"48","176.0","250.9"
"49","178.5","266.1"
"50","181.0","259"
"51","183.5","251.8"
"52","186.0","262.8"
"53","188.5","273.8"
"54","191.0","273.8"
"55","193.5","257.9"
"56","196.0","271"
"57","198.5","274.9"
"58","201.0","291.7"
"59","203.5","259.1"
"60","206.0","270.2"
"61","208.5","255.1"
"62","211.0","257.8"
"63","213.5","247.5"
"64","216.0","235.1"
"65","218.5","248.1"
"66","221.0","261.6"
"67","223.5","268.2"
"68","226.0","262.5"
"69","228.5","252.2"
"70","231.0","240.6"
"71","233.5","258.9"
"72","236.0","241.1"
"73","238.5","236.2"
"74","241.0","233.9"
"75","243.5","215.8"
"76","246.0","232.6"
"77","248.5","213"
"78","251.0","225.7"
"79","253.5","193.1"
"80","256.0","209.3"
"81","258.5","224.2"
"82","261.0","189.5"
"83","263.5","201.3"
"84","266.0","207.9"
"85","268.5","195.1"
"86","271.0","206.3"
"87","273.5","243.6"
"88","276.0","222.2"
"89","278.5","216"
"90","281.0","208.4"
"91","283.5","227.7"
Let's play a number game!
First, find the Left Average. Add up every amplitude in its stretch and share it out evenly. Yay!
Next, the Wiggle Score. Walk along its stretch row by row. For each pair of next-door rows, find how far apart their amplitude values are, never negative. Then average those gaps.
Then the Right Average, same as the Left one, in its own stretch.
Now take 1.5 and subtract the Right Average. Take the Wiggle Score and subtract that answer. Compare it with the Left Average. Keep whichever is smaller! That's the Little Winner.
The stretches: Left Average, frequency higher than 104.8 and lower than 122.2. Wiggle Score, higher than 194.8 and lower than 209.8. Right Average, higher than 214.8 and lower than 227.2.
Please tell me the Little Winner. 241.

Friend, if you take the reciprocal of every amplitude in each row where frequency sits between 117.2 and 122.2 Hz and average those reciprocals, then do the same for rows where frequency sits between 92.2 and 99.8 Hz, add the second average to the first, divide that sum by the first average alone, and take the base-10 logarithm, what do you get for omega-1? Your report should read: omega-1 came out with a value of 0.28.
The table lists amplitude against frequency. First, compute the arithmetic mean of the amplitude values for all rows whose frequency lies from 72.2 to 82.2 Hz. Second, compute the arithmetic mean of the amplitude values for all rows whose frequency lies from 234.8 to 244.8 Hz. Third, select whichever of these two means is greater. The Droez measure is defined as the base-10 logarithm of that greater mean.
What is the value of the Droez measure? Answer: 2.365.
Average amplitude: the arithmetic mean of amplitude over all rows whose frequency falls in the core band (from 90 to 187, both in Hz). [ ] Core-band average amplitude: 252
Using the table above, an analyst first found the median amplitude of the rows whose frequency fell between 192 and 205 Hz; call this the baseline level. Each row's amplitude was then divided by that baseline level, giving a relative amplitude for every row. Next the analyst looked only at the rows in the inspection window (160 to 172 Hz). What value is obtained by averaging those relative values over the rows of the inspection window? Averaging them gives 0.97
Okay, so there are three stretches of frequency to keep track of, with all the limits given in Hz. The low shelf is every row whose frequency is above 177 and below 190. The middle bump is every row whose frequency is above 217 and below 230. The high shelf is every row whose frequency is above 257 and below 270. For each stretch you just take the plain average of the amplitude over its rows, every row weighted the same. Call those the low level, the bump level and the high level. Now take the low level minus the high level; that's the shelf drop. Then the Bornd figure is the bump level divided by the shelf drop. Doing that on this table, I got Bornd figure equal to 4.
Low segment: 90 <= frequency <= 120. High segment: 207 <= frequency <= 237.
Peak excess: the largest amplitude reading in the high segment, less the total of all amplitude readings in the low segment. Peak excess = -2721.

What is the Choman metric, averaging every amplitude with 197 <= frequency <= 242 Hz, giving 255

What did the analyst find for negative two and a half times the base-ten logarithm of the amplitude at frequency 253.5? -5.71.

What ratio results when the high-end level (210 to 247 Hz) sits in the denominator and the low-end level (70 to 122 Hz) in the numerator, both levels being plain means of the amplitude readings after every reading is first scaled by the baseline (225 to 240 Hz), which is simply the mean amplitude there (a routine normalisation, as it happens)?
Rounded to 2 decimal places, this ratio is 0.98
